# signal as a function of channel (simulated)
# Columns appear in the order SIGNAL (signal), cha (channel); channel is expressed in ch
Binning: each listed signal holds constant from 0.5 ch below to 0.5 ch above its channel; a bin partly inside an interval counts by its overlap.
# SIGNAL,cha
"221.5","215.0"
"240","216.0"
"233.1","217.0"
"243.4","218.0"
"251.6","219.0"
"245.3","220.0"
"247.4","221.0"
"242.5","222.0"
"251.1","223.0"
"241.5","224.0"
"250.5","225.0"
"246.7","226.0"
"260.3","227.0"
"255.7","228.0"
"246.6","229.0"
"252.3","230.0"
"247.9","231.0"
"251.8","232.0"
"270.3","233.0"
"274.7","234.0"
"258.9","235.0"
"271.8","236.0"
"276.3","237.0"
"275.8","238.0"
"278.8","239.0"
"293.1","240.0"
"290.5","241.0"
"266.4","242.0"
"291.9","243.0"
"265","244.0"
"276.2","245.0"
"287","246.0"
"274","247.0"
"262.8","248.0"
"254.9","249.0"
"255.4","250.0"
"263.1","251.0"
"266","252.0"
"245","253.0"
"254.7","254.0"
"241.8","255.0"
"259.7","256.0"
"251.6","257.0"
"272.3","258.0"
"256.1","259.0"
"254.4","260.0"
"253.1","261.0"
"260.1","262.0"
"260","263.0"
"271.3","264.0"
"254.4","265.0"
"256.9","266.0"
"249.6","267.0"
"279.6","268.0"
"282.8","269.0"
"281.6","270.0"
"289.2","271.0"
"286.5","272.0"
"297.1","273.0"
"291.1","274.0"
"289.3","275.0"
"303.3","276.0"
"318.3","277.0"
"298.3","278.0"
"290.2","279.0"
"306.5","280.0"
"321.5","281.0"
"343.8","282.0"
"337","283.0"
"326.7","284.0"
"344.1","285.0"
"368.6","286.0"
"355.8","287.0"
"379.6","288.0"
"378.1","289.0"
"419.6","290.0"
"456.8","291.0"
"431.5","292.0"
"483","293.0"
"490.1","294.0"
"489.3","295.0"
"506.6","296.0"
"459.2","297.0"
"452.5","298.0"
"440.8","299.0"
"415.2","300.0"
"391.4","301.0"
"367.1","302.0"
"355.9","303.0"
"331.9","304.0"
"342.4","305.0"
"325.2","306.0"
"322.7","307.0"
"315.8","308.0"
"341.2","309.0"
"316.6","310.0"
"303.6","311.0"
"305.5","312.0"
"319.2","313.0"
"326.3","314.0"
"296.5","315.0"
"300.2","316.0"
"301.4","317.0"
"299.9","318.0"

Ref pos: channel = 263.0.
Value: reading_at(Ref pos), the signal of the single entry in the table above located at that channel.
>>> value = 260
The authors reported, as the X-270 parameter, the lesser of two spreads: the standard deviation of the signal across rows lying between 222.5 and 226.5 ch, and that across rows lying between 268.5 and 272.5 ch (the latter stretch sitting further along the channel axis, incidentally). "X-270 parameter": 3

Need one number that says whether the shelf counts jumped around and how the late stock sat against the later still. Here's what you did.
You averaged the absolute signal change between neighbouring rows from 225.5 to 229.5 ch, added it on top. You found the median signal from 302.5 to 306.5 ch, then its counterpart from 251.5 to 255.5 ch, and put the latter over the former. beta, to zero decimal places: 10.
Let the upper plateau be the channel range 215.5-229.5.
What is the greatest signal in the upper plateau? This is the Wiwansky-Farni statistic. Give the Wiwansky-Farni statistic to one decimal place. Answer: 260.3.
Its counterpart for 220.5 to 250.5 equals 293.1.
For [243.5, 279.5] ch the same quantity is 318.3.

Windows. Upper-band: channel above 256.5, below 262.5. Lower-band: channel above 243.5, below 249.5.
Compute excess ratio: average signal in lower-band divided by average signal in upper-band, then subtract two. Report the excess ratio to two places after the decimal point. -0.95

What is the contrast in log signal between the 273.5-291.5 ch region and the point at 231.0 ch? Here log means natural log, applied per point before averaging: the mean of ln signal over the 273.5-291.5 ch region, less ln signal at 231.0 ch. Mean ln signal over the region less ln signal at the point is 0.31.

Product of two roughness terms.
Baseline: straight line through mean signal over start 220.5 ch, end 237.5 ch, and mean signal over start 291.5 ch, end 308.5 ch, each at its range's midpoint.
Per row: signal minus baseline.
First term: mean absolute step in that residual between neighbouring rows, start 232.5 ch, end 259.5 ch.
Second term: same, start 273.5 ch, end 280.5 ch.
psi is 147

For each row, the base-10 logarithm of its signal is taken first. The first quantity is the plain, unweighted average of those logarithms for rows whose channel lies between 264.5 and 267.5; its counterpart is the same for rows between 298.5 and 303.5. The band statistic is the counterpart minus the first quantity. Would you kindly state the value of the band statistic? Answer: 0.19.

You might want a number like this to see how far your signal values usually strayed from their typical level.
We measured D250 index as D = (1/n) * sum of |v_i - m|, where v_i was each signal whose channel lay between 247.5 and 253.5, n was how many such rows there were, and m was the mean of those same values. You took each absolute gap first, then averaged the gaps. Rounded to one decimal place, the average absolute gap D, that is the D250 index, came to 6.1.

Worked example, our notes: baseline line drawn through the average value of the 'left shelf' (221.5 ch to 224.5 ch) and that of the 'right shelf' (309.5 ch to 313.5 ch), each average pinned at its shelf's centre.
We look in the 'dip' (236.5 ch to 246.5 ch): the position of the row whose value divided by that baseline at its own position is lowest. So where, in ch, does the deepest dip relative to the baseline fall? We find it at 244.0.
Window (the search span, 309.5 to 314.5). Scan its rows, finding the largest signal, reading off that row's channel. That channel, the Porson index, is 314.0 ch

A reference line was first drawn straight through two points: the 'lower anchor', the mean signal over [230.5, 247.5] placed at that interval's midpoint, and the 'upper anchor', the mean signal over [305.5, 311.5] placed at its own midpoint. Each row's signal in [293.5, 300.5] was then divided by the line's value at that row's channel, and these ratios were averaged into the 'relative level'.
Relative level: 1.5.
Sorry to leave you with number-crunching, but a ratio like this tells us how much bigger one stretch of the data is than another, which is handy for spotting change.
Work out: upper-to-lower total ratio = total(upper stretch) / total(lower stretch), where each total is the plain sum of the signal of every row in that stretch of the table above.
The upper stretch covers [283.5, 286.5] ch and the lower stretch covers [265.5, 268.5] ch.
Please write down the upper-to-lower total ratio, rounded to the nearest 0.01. 1.32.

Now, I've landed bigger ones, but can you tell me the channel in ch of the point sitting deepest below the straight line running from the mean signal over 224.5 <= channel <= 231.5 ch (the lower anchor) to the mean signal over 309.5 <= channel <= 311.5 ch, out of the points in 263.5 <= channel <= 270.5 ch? 267.0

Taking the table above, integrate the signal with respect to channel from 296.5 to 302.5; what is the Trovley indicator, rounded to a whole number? 2526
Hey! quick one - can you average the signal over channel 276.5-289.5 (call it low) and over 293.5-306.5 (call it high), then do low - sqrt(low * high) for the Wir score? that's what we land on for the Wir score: -36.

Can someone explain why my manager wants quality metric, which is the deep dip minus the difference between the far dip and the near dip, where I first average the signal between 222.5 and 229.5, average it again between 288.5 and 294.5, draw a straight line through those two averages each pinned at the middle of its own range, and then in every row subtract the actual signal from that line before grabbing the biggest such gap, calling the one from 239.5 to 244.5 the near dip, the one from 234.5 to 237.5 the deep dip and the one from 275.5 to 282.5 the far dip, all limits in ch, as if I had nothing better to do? -60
